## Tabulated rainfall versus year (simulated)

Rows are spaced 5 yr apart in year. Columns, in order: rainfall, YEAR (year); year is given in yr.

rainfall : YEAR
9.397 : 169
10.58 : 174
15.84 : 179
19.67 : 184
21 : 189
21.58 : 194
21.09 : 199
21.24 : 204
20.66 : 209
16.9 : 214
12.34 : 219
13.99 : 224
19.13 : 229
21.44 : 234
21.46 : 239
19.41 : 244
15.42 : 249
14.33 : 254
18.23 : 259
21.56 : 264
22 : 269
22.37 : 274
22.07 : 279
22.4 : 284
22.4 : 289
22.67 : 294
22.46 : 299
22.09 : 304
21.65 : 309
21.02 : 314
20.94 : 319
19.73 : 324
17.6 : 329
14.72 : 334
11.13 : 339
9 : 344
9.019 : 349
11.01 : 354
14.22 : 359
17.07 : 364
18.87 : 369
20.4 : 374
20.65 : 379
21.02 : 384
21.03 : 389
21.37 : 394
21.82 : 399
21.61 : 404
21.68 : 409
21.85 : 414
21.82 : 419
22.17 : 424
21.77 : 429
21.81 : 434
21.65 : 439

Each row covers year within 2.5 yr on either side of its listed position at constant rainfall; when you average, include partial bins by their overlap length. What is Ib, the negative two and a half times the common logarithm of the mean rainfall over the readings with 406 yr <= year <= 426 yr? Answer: -3.35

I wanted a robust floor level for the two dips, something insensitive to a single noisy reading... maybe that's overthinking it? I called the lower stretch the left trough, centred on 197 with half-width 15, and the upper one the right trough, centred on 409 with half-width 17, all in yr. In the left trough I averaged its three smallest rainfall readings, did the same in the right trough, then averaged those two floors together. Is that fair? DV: 21.0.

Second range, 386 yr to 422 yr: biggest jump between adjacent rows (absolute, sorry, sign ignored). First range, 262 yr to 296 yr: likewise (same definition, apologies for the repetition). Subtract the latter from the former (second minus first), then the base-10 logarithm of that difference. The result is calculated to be -2.0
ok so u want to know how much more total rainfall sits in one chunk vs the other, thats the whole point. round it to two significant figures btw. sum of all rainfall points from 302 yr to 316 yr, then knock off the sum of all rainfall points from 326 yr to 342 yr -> 21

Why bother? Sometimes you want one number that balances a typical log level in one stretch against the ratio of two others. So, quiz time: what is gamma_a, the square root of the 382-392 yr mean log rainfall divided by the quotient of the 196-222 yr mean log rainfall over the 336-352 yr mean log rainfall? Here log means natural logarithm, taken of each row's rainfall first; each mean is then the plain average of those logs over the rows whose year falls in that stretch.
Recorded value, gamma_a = 1.55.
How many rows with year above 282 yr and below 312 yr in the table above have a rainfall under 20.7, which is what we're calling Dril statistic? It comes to 0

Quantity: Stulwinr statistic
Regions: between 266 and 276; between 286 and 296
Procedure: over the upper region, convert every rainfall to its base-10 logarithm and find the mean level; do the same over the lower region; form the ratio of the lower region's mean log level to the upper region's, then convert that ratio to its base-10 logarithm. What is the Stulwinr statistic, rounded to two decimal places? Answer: 0.00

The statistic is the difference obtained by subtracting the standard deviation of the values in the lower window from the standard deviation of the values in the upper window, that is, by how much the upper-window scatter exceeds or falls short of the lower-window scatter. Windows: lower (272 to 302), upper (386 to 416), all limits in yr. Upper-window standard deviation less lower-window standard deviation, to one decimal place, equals 0.1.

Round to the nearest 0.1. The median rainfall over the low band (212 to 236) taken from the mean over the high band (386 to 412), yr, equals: 4.6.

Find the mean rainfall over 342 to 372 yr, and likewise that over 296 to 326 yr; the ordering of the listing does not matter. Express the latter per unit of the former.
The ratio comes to 1.6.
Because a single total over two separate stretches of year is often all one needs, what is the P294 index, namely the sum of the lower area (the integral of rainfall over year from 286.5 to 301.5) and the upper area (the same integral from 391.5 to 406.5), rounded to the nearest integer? 662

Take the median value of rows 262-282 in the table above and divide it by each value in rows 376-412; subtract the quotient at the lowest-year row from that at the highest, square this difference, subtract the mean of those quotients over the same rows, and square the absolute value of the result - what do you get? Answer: 1.1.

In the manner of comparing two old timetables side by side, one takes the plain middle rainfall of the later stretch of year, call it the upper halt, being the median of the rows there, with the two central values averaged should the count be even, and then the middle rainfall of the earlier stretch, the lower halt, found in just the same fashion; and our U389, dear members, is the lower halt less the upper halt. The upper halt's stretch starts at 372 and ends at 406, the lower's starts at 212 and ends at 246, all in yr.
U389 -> -1.9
